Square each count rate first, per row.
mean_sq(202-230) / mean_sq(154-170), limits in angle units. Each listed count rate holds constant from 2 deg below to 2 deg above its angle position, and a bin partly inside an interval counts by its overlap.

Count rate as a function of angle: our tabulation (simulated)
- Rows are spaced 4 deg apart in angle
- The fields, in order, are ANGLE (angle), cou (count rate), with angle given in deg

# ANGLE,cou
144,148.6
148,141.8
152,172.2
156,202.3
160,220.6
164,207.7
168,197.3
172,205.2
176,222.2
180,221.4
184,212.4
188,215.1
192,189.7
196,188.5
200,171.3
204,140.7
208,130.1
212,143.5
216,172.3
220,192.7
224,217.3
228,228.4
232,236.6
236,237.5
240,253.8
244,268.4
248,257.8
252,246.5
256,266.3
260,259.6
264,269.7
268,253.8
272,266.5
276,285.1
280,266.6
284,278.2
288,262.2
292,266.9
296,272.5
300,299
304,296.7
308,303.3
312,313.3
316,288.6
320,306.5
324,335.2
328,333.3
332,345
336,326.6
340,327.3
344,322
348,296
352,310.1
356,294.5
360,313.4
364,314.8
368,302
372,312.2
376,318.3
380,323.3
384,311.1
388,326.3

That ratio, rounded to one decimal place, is 0.7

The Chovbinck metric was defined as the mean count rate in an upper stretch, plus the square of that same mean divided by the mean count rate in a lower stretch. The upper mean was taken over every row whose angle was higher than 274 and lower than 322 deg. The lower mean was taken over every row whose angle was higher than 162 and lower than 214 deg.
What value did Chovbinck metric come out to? 723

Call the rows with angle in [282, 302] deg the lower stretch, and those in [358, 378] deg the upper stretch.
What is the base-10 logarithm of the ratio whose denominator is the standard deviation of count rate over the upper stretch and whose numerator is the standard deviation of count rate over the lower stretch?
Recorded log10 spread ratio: 0.37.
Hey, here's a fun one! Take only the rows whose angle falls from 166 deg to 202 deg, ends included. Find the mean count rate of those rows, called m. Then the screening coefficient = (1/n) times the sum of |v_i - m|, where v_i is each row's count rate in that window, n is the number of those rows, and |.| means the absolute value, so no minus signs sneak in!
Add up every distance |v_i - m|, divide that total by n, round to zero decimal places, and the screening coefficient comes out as 14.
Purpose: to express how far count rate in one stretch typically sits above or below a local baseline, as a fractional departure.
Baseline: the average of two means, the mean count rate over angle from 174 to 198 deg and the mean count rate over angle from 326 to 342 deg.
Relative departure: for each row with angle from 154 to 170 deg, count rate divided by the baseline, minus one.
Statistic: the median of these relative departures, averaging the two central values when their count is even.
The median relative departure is -0.24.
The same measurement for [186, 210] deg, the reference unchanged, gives -0.34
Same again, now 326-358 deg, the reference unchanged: 0.20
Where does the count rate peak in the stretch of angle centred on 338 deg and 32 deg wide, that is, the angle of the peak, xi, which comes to 332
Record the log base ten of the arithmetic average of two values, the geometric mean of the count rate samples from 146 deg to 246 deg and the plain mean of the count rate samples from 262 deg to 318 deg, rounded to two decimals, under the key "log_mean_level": 2.38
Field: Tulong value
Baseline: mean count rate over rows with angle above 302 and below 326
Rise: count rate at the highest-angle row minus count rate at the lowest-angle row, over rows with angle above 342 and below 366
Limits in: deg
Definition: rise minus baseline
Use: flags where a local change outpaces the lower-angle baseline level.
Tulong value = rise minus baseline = -314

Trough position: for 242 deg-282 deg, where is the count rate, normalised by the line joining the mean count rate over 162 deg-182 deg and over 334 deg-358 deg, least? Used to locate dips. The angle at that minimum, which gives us 268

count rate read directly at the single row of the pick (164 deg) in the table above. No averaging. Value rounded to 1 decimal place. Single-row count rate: 207.7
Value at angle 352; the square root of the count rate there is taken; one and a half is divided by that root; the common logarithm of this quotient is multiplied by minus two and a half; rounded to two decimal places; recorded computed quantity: 2.67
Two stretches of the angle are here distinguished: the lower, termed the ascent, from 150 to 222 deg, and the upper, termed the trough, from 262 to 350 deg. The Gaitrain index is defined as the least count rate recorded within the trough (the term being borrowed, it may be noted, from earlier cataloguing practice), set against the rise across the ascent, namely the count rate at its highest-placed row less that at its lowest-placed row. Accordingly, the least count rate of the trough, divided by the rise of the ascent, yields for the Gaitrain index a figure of 12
